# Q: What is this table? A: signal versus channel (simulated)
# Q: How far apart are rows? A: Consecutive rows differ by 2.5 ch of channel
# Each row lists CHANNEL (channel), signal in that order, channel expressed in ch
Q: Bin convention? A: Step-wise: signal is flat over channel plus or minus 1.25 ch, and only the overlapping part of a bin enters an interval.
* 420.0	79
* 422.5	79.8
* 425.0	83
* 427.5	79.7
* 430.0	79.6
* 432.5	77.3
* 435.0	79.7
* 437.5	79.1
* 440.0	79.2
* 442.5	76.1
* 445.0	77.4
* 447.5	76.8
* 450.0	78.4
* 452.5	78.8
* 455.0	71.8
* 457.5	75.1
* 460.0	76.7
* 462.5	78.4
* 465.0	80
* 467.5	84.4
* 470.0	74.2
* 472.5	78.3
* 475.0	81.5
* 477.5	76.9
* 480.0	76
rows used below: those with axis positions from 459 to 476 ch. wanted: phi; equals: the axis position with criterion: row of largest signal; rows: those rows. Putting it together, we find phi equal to 467.5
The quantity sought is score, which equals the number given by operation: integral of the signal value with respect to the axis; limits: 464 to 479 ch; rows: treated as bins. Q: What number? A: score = 1187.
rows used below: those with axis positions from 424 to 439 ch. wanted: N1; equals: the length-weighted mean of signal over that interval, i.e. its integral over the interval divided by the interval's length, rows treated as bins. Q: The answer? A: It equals 79.7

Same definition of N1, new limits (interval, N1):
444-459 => 76.4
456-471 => 78.1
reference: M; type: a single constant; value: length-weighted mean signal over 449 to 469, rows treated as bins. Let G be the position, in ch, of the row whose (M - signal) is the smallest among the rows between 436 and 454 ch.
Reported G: 440.0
